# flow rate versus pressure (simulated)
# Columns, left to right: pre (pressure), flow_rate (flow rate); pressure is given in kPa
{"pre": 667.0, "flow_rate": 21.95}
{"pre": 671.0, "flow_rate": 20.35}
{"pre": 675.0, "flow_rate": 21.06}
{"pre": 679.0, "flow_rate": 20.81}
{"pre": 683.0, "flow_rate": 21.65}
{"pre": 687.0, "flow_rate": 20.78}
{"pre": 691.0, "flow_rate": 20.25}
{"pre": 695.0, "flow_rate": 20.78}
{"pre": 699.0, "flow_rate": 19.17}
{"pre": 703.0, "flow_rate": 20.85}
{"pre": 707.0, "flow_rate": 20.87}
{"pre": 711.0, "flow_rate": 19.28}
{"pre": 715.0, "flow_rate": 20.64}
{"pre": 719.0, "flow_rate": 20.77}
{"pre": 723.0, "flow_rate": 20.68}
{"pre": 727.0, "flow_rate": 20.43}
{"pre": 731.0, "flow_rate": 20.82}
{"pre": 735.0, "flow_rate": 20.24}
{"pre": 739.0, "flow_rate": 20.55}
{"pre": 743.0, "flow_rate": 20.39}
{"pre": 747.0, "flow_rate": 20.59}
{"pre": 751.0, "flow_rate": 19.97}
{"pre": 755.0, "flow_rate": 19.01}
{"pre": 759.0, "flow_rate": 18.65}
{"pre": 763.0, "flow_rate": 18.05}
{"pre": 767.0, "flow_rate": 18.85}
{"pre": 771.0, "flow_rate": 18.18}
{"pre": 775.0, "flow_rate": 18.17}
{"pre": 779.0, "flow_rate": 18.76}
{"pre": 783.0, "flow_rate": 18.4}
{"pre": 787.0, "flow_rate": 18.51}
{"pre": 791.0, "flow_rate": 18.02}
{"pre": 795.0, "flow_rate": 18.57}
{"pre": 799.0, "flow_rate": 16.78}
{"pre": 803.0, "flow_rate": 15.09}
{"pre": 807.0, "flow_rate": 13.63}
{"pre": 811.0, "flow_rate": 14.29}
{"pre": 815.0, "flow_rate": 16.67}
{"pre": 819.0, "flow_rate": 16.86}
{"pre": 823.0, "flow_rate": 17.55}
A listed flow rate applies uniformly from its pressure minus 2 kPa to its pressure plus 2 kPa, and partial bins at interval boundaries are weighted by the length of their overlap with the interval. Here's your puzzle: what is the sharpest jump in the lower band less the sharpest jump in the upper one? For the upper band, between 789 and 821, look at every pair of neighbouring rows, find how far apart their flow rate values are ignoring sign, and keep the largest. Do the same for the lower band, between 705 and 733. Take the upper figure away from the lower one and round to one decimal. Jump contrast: -0.8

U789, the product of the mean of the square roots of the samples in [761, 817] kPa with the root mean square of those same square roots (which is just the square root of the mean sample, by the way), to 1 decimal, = 17.3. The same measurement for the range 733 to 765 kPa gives 19.7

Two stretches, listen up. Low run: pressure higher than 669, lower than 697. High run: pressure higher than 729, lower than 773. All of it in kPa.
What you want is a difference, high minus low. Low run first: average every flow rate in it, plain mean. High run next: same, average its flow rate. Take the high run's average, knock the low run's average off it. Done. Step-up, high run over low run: -1.2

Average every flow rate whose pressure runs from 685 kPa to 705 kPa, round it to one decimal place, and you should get 20.4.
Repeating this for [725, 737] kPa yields 20.5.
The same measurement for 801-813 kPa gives 14.3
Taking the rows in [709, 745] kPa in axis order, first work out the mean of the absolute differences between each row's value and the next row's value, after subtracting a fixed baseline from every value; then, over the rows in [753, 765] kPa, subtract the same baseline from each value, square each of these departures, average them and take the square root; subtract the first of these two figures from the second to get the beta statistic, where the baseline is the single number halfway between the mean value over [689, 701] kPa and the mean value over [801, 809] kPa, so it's 1.0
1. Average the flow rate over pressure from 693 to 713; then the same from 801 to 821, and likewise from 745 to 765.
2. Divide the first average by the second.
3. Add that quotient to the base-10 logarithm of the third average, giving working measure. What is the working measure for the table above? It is 2.60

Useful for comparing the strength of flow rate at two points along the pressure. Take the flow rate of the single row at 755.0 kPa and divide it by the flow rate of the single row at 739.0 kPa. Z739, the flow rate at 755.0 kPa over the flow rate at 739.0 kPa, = 0.93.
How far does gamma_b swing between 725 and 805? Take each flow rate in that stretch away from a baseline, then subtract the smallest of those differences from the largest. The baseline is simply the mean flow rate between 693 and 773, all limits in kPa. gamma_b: 6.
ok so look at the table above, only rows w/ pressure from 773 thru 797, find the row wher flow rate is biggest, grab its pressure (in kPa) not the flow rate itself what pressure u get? 779.0 kPa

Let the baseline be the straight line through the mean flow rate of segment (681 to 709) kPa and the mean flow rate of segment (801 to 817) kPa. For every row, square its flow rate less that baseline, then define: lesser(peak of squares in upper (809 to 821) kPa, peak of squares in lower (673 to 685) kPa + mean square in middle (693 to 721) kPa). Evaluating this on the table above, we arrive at 1.2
